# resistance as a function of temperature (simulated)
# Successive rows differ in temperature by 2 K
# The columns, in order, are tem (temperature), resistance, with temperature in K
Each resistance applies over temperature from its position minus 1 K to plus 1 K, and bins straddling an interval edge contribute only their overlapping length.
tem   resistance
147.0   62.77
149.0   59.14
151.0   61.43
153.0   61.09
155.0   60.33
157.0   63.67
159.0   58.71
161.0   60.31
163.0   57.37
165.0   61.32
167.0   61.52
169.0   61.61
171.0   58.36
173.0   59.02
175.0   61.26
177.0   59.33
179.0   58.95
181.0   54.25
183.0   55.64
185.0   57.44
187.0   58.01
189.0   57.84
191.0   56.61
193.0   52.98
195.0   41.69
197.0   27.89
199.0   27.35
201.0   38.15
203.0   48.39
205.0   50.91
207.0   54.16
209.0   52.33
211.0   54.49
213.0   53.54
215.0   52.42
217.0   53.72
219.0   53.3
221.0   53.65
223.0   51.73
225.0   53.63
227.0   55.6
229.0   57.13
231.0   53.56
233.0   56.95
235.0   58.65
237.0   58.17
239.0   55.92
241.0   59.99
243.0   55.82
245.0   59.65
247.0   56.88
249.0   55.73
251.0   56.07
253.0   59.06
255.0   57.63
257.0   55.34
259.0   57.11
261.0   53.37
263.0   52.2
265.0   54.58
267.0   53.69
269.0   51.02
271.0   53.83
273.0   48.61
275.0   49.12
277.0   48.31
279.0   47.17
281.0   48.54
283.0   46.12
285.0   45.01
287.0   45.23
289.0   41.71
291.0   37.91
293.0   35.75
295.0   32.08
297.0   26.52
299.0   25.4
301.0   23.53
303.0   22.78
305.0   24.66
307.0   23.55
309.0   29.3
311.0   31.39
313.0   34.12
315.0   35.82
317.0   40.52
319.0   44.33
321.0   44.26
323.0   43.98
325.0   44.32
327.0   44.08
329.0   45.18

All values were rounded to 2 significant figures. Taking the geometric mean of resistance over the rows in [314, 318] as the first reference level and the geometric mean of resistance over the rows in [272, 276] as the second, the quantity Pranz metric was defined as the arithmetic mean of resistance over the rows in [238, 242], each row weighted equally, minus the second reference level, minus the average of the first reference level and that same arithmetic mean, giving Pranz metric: -39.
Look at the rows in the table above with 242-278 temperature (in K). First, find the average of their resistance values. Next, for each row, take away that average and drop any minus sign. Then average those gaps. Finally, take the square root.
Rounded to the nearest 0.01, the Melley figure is 1.65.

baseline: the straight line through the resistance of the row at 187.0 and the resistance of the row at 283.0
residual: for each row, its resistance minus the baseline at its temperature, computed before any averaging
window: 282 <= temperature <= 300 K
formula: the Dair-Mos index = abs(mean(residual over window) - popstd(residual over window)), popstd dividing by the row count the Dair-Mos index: 15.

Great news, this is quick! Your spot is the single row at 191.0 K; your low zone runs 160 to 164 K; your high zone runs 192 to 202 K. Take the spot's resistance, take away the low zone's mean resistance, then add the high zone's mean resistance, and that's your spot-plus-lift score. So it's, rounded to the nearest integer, 35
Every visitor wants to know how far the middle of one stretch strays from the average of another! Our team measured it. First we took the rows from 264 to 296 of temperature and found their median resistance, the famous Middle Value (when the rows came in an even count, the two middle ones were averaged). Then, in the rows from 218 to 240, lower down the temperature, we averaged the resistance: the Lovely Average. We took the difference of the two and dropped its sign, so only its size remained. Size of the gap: 7.6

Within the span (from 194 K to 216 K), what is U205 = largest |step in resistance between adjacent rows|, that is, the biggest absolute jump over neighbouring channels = 13.8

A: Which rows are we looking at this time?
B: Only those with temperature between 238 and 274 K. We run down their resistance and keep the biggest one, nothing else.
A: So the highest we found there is 59.99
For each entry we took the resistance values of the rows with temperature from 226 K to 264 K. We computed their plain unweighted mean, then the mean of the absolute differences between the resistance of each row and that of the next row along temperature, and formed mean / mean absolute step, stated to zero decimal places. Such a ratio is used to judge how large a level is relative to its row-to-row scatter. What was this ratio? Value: 24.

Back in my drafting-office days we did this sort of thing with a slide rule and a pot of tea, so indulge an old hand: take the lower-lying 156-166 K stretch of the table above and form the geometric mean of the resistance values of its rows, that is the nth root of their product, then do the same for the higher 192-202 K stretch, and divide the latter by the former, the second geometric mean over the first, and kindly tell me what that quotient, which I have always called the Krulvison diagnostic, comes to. 0.60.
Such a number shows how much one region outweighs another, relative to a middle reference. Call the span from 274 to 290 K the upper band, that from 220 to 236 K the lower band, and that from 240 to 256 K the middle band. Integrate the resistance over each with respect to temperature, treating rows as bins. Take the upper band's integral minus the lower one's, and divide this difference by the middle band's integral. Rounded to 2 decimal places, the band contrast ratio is -0.15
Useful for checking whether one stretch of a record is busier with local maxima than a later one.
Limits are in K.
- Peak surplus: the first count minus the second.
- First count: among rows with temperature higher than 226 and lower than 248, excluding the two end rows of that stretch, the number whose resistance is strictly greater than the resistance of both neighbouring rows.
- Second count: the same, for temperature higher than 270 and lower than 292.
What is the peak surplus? 1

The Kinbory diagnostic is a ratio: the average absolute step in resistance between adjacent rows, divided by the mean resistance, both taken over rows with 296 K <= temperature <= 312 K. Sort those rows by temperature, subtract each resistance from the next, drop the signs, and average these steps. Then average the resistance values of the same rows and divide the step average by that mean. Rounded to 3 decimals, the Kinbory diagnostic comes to 0.080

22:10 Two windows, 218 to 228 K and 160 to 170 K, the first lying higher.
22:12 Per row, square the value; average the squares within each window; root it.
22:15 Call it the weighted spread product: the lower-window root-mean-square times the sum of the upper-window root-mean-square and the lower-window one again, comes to 6894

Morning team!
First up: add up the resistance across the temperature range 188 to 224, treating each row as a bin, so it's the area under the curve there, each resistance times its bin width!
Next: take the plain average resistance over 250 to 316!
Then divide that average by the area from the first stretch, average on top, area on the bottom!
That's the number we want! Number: 0.024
